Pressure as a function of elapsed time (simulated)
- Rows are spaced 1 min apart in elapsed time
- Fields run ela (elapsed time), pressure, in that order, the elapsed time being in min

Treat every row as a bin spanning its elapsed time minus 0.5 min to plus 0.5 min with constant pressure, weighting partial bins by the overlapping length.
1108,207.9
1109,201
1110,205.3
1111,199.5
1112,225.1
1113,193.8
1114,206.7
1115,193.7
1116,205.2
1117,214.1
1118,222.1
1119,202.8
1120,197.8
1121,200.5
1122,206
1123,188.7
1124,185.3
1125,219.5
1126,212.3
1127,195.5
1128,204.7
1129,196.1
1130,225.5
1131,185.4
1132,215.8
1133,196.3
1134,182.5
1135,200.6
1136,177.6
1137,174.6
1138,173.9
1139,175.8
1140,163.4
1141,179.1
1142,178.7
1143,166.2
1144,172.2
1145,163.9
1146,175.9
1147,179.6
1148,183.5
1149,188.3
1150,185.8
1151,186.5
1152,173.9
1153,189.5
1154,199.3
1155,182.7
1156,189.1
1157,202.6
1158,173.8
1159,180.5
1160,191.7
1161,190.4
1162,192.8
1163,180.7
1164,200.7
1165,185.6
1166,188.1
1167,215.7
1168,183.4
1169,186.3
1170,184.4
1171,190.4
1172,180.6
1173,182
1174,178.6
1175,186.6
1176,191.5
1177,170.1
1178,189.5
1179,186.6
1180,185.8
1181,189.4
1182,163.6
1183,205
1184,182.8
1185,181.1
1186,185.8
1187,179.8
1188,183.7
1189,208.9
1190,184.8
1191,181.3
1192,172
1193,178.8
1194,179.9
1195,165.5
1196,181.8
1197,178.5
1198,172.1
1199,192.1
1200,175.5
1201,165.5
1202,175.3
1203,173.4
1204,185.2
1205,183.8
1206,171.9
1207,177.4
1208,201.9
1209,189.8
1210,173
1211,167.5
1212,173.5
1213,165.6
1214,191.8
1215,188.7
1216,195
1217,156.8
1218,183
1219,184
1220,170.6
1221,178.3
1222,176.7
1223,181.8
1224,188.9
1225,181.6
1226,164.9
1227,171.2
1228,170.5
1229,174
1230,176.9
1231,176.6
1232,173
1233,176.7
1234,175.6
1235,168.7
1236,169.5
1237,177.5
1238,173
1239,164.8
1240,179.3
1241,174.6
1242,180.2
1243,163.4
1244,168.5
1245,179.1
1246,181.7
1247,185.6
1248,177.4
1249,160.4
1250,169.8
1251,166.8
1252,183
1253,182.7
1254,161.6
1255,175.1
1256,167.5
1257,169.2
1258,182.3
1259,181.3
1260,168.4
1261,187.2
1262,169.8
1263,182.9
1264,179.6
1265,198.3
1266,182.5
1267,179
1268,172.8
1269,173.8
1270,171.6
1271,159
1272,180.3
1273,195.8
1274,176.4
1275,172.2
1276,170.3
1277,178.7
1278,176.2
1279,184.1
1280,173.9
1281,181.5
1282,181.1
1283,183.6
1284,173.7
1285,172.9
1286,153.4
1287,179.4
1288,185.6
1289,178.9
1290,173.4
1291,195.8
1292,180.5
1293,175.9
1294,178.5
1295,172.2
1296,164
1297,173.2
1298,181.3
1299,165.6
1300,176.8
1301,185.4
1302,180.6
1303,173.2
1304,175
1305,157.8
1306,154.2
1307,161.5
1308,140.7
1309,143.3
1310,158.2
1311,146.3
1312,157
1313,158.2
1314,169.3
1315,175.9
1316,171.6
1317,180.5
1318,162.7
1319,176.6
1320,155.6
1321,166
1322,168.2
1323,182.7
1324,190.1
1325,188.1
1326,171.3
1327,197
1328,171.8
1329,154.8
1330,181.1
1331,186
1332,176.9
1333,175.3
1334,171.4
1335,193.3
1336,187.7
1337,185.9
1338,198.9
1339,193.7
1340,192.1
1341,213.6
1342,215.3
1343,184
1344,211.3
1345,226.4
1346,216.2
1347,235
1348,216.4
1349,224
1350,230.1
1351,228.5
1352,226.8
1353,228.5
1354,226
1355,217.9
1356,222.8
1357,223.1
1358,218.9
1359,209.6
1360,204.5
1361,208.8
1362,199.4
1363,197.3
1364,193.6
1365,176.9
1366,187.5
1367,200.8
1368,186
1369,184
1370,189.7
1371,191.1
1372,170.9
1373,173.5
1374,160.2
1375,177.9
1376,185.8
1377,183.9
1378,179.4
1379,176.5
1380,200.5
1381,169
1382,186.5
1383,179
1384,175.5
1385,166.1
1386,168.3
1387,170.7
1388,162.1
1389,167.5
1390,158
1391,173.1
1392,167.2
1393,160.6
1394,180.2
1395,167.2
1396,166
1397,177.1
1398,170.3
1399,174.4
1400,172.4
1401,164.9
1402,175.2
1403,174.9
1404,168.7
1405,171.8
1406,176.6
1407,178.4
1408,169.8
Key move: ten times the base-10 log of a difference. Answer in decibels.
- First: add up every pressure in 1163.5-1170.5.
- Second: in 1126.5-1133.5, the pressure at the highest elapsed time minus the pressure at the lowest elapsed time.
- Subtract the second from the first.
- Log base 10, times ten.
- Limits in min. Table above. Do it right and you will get 31.3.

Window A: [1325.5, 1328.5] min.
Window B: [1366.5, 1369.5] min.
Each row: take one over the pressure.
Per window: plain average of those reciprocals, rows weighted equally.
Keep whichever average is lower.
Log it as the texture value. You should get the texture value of 0.0053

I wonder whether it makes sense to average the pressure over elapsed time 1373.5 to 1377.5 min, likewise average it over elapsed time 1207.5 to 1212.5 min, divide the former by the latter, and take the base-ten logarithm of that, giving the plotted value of -0.010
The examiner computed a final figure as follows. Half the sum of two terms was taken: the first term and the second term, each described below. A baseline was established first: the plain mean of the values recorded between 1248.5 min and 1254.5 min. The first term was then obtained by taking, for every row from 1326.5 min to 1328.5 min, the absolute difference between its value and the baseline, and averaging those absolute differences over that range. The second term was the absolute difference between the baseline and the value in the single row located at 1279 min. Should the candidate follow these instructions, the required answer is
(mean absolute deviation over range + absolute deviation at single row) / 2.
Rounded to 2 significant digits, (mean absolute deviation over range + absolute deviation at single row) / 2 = 14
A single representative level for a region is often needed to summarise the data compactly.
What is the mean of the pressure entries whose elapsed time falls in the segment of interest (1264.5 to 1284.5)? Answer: 178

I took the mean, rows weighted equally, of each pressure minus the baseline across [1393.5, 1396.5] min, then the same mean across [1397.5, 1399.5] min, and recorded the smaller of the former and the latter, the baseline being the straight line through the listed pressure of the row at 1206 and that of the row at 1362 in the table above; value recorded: -34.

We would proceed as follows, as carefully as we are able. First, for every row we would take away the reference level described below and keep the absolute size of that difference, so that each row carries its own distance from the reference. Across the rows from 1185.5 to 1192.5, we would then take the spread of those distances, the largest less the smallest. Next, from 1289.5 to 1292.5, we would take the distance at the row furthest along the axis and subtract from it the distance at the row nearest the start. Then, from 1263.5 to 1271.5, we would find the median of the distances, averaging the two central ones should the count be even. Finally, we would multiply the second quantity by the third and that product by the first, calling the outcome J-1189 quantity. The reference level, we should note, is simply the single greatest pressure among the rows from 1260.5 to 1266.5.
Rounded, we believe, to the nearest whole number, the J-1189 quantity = -2441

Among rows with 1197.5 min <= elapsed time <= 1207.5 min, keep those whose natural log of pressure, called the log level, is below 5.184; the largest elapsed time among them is 1207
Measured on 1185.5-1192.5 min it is 1192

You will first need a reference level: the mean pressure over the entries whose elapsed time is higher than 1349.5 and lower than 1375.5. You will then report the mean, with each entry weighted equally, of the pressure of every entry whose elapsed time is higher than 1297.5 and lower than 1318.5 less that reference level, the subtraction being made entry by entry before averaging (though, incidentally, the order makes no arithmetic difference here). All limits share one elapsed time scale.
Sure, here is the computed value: -36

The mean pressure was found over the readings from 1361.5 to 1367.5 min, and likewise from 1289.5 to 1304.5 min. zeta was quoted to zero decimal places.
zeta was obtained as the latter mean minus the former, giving -16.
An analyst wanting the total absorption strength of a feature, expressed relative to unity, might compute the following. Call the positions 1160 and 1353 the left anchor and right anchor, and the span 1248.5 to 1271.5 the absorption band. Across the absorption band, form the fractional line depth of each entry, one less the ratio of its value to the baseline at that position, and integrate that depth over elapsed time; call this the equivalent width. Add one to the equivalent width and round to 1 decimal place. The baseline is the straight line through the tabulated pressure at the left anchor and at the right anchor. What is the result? 4.9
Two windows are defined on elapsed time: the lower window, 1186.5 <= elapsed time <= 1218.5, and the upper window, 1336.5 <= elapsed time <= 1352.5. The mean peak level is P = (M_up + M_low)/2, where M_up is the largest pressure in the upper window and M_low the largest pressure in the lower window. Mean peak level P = 222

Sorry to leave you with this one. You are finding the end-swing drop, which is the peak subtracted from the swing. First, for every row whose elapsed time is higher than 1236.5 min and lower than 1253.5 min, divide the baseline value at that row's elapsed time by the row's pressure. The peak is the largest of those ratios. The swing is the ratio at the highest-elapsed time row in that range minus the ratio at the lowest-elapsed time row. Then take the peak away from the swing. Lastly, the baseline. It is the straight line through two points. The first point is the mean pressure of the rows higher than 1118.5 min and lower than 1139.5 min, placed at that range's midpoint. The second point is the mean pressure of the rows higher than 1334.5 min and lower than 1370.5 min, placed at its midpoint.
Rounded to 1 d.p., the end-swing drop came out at -1.3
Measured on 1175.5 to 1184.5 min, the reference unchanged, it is -1.2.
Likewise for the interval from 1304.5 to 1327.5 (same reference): -1.7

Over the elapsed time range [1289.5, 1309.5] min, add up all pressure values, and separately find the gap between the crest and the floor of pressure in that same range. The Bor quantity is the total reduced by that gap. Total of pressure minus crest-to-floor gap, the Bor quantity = 3354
